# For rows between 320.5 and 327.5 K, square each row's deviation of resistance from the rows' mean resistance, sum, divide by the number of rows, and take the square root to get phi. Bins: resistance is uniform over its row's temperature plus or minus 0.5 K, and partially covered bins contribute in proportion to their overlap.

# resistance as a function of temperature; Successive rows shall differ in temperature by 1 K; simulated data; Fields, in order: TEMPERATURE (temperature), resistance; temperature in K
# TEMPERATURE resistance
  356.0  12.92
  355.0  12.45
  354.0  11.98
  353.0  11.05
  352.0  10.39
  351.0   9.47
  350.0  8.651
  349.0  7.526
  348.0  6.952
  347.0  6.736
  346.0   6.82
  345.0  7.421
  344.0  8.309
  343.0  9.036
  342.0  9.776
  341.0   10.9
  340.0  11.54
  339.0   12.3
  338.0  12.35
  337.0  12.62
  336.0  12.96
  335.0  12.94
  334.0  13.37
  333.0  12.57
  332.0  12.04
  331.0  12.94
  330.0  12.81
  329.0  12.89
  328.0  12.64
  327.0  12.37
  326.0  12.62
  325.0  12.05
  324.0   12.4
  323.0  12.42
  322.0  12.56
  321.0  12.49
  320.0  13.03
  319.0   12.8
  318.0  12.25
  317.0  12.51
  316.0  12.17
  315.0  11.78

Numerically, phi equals 0.2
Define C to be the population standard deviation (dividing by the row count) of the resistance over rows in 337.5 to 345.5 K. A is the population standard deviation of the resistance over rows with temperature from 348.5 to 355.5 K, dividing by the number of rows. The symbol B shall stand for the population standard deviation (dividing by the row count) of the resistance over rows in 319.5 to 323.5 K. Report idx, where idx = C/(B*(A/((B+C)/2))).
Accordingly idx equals 4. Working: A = 1.7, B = 0.24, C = 1.74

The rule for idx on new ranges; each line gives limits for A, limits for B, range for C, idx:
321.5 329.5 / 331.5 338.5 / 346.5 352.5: 12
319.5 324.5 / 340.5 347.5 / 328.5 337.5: 1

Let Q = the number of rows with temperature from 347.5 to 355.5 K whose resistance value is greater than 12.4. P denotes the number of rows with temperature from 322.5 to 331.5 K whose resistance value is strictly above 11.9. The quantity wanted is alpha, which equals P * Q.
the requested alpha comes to 9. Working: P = 9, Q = 1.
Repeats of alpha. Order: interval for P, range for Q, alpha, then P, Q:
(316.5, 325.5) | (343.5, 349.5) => 0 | 9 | 0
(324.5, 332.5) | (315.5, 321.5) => 32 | 8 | 4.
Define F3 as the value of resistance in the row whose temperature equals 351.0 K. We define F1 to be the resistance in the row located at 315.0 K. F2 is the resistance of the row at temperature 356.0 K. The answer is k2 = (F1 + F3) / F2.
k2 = 1.64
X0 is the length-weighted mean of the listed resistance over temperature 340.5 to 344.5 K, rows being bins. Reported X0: 9.51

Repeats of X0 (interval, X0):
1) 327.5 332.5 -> 12.66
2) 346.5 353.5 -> 8.68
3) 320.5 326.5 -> 12.42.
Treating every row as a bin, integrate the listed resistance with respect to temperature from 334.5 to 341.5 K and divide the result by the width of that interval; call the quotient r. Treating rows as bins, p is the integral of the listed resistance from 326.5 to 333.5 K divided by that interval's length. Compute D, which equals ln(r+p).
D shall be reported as 3.21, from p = 13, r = 12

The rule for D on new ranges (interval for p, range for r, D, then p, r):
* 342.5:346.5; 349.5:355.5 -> 2.92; 8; 11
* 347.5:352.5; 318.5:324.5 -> 3.05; 9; 13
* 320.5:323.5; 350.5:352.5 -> 3.11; 12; 10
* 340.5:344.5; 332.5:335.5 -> 3.11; 10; 13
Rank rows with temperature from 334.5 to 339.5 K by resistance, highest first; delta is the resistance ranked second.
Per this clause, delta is 12.94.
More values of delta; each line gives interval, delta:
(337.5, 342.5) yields 12.3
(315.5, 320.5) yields 12.8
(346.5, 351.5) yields 8.651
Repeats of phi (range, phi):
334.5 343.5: 1.3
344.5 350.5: 0.7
